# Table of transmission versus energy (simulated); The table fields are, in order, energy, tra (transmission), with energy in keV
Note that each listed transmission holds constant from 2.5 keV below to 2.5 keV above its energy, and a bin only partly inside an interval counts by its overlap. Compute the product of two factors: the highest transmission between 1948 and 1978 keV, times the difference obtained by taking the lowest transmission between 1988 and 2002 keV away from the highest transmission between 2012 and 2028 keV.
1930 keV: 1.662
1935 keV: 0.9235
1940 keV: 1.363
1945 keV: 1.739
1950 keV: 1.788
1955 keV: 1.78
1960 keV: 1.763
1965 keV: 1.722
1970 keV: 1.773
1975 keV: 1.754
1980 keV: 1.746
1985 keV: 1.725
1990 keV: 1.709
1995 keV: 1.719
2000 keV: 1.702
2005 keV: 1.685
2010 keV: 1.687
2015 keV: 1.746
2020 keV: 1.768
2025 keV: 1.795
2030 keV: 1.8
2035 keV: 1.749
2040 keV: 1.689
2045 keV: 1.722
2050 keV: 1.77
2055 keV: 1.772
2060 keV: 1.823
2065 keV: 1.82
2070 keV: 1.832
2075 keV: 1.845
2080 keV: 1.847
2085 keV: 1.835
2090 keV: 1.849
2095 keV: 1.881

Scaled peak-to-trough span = 0.17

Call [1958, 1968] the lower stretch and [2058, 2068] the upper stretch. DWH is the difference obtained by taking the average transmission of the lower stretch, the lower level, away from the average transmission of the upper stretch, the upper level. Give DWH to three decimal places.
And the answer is 0.079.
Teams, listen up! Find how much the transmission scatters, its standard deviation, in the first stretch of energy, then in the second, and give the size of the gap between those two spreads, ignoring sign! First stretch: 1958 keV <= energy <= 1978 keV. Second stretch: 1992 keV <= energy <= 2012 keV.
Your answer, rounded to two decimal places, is 0.01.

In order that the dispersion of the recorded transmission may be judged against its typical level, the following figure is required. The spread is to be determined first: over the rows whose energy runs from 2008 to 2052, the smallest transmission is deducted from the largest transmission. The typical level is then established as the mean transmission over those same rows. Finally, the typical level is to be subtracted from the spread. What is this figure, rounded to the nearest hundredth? -1.63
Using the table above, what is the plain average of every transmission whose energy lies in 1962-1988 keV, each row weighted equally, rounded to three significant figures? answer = 1.74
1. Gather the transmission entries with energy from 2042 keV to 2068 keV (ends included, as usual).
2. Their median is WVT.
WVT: 1.77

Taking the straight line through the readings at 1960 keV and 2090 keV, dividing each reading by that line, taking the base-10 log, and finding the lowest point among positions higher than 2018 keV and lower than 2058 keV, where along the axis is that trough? 2040 keV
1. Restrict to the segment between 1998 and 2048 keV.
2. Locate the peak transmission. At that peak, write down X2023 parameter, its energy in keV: 2030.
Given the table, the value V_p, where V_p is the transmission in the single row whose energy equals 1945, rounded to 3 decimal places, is 1.739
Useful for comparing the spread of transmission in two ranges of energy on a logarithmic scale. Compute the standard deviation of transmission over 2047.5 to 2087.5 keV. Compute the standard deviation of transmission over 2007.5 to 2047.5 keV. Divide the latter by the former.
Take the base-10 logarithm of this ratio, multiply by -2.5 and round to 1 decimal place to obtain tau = -0.4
